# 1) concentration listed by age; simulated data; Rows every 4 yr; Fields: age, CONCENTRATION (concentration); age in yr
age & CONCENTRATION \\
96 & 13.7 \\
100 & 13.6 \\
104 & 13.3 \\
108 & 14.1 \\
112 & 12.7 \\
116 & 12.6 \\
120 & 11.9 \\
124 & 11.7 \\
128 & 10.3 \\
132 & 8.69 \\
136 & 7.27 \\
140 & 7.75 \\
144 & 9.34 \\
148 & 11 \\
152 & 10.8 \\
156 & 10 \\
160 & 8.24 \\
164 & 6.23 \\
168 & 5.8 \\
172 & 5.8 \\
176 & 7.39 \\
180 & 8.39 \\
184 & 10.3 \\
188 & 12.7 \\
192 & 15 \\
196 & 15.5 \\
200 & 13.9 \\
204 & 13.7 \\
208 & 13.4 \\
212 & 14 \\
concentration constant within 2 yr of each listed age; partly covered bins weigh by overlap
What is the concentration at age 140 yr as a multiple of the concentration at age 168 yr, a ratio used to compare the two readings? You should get 1.3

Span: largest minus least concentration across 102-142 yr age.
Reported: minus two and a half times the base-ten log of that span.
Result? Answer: -2.1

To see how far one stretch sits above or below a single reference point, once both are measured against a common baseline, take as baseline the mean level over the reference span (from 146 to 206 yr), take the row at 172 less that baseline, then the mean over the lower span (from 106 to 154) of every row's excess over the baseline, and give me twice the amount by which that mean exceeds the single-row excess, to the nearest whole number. 10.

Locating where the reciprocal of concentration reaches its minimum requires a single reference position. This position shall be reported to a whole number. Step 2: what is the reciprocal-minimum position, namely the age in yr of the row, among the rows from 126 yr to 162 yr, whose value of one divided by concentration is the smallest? 148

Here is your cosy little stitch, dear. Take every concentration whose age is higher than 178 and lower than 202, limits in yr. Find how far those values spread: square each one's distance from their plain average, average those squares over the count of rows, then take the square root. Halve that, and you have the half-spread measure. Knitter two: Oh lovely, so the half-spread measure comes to 1.3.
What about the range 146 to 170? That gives 1.0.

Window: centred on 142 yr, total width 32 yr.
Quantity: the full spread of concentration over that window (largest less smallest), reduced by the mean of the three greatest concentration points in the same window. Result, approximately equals -7.0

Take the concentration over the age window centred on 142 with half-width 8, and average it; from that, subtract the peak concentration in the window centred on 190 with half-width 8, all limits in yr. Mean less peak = -6.7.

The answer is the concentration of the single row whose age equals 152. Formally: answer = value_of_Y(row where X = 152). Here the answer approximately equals 10.8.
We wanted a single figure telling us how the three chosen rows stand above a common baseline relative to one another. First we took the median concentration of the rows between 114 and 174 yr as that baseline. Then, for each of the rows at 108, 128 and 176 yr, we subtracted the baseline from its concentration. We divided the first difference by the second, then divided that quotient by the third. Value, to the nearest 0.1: -2.5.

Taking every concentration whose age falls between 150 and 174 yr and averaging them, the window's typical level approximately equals 7.8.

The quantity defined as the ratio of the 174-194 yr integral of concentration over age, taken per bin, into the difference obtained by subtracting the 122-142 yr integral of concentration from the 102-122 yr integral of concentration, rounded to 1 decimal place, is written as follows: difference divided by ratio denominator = 0.4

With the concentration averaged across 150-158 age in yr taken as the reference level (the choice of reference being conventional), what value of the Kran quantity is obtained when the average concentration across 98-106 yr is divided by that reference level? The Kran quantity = 1.3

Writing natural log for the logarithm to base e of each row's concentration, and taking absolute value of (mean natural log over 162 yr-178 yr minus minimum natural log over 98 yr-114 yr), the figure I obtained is 0.7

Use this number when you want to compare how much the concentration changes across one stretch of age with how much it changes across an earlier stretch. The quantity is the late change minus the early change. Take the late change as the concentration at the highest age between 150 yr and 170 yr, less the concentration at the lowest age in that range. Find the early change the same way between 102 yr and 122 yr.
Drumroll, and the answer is -4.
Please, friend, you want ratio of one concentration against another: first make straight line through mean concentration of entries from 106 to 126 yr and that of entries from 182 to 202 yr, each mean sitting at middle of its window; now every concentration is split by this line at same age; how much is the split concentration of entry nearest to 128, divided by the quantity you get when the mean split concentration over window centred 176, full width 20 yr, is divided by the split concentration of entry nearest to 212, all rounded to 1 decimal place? 1.5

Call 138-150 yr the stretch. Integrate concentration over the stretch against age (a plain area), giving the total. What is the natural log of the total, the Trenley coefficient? 4.7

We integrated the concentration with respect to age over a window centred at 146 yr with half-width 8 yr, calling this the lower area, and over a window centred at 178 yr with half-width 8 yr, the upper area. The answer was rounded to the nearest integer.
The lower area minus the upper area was 28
